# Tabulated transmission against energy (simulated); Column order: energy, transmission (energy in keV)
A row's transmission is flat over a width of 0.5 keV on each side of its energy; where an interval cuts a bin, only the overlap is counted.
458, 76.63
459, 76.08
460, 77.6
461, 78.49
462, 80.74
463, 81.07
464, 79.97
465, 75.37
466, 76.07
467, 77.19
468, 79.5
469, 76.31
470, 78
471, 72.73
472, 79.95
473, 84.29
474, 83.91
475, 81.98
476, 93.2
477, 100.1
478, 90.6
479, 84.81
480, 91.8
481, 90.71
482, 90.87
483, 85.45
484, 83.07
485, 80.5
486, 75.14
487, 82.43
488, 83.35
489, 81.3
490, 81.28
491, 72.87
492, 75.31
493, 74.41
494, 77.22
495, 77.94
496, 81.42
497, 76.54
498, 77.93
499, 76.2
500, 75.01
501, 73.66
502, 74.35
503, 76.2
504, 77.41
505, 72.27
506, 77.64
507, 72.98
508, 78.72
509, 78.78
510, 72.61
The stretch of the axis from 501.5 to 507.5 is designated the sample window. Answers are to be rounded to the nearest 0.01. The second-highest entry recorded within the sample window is 77.41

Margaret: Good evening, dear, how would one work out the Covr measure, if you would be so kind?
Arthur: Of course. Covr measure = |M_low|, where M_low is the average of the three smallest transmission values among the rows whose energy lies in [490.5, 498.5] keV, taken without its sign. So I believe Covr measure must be 74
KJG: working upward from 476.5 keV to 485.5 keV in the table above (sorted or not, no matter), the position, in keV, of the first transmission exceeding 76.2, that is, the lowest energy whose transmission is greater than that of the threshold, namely 477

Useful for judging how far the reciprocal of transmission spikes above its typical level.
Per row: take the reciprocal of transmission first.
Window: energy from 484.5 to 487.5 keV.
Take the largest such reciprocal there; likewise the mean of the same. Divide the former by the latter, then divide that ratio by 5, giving 0.211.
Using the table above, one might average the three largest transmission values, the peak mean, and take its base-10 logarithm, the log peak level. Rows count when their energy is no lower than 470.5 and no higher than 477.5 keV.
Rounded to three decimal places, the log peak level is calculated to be 1.966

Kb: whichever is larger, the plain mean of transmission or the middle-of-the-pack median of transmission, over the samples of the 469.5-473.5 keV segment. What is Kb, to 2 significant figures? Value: 79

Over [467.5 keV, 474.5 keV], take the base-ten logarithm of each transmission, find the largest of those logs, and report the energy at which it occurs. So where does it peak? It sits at 473 keV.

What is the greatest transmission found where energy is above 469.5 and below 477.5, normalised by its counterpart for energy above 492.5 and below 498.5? 1.23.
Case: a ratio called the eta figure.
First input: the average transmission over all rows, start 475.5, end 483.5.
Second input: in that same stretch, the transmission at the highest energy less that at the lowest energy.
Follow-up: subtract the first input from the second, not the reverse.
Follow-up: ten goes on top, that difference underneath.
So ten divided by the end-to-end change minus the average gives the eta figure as -0.101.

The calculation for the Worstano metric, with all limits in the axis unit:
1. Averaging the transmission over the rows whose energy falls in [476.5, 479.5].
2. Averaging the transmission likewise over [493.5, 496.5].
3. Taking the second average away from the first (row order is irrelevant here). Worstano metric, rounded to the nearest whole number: 13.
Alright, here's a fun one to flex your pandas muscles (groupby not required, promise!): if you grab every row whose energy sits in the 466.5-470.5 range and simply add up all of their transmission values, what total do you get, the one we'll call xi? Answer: 311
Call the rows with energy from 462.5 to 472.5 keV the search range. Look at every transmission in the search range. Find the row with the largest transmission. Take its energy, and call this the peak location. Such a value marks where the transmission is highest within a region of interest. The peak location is 463 keV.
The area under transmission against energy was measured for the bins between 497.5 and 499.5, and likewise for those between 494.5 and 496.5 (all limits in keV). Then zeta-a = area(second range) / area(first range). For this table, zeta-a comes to 1.03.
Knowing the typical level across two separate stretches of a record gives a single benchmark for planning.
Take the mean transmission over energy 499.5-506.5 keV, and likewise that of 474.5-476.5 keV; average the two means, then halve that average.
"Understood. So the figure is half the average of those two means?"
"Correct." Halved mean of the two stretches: 40.7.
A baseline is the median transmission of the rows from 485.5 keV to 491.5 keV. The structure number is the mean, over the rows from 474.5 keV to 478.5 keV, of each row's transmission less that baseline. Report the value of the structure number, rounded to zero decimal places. 10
